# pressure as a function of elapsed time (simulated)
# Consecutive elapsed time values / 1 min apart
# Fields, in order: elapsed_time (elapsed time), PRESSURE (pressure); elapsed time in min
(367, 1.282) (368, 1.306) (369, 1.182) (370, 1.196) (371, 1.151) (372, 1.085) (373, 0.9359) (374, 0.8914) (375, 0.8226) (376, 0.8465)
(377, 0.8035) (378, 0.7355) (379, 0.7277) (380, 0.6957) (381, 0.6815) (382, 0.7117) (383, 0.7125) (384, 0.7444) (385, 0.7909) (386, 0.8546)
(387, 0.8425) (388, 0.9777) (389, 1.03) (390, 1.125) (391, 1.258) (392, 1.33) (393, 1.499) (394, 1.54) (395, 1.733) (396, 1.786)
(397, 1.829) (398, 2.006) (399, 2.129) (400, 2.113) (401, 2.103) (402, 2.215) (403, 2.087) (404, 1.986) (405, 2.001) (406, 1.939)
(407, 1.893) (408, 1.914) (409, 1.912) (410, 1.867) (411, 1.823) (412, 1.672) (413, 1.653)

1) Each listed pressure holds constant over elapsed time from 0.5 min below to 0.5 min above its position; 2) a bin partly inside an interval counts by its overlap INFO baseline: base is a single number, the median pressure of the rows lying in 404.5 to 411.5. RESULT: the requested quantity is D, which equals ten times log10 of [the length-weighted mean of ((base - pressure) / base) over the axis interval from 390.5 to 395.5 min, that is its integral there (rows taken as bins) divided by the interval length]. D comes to -6.4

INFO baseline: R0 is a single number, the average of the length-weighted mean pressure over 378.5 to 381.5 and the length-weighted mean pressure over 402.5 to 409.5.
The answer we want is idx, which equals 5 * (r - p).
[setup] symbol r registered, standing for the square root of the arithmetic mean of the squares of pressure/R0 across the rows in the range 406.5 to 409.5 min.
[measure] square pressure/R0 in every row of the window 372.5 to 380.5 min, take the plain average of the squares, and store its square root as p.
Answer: 4.1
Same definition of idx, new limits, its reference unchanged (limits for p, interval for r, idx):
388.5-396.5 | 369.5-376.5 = -1.6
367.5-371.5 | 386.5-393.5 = -0.1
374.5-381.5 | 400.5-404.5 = 5.0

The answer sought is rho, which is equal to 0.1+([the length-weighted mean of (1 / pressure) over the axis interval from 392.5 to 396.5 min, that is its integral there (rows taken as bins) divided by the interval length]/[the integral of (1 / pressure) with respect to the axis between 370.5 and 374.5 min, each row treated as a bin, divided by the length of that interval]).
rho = 0.72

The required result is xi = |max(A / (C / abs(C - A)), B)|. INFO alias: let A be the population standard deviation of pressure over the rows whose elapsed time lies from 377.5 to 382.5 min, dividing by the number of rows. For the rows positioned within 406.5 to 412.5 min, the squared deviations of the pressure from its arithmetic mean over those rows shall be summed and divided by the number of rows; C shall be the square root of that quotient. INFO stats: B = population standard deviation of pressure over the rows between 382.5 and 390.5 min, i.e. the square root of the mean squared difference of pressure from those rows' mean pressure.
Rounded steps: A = 0.02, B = 0.136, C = 0.08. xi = 0.136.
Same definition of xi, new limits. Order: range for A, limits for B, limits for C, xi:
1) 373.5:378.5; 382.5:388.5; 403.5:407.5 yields 0.086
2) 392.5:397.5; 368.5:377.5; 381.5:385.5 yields 0.416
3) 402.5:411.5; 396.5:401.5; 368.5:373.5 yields 0.112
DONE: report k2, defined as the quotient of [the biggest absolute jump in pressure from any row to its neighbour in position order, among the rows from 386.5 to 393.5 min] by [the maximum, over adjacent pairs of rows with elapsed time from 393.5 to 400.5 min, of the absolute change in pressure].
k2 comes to 0.9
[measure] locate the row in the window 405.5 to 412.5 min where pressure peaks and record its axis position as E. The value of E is 406 min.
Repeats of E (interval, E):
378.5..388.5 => 388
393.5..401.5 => 399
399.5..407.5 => 402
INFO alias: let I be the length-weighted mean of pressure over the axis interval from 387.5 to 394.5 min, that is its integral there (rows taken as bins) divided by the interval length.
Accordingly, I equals 1.3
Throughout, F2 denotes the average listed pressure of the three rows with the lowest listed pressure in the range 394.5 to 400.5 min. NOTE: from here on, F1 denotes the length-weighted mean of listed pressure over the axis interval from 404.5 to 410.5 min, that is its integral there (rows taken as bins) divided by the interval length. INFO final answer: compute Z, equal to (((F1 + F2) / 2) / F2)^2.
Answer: 1.1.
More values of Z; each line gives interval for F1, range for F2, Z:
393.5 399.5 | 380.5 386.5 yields 3.3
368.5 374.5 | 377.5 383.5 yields 1.6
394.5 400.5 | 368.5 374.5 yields 2.2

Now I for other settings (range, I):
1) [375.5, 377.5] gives 0.8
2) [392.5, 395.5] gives 1.6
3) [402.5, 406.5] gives 2.0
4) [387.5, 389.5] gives 1.0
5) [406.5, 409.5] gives 1.9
